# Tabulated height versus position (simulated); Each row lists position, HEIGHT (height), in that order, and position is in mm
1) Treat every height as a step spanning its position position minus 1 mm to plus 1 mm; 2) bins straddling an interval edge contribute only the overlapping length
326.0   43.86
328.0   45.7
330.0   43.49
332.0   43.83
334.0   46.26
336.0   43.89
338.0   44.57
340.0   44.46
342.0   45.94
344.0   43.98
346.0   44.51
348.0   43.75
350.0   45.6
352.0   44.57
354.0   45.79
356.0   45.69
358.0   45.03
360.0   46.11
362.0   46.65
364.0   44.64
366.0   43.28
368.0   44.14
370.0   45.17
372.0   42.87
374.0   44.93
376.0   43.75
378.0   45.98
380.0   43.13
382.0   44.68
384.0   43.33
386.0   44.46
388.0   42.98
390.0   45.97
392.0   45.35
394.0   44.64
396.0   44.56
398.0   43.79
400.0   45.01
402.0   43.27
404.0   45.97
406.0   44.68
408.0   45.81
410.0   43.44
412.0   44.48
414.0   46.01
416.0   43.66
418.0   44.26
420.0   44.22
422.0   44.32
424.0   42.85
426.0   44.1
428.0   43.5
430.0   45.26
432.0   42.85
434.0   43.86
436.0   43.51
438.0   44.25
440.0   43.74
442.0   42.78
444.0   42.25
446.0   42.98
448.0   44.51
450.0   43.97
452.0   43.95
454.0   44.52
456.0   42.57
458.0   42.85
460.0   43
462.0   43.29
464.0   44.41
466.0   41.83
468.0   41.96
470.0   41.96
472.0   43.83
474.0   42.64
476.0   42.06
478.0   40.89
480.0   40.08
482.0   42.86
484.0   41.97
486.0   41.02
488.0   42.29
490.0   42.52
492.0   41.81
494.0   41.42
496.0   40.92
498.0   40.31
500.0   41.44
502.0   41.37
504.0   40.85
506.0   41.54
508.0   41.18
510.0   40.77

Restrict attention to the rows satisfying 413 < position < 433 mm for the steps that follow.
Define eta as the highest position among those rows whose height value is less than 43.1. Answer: 432.0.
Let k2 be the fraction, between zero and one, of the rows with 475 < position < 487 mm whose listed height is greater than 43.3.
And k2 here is 0.00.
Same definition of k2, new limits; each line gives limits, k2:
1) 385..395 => 0.80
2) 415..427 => 0.83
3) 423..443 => 0.70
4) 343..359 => 1.00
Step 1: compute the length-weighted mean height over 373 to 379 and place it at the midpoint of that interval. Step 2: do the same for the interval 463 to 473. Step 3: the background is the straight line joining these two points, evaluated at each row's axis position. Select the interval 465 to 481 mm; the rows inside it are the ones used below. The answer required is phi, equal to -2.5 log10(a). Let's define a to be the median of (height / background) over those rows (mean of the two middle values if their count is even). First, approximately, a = 0.98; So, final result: 0.021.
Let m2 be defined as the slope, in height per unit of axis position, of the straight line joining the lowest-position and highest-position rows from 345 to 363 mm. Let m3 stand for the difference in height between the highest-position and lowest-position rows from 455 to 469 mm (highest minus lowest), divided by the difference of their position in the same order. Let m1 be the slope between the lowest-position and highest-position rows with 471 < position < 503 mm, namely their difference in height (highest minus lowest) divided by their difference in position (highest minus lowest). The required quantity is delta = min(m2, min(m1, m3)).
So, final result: -0.082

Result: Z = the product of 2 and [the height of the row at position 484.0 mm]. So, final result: 83.9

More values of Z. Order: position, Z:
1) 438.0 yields 88.5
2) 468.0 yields 83.9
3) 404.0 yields 91.9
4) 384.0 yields 86.7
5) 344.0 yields 88.0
